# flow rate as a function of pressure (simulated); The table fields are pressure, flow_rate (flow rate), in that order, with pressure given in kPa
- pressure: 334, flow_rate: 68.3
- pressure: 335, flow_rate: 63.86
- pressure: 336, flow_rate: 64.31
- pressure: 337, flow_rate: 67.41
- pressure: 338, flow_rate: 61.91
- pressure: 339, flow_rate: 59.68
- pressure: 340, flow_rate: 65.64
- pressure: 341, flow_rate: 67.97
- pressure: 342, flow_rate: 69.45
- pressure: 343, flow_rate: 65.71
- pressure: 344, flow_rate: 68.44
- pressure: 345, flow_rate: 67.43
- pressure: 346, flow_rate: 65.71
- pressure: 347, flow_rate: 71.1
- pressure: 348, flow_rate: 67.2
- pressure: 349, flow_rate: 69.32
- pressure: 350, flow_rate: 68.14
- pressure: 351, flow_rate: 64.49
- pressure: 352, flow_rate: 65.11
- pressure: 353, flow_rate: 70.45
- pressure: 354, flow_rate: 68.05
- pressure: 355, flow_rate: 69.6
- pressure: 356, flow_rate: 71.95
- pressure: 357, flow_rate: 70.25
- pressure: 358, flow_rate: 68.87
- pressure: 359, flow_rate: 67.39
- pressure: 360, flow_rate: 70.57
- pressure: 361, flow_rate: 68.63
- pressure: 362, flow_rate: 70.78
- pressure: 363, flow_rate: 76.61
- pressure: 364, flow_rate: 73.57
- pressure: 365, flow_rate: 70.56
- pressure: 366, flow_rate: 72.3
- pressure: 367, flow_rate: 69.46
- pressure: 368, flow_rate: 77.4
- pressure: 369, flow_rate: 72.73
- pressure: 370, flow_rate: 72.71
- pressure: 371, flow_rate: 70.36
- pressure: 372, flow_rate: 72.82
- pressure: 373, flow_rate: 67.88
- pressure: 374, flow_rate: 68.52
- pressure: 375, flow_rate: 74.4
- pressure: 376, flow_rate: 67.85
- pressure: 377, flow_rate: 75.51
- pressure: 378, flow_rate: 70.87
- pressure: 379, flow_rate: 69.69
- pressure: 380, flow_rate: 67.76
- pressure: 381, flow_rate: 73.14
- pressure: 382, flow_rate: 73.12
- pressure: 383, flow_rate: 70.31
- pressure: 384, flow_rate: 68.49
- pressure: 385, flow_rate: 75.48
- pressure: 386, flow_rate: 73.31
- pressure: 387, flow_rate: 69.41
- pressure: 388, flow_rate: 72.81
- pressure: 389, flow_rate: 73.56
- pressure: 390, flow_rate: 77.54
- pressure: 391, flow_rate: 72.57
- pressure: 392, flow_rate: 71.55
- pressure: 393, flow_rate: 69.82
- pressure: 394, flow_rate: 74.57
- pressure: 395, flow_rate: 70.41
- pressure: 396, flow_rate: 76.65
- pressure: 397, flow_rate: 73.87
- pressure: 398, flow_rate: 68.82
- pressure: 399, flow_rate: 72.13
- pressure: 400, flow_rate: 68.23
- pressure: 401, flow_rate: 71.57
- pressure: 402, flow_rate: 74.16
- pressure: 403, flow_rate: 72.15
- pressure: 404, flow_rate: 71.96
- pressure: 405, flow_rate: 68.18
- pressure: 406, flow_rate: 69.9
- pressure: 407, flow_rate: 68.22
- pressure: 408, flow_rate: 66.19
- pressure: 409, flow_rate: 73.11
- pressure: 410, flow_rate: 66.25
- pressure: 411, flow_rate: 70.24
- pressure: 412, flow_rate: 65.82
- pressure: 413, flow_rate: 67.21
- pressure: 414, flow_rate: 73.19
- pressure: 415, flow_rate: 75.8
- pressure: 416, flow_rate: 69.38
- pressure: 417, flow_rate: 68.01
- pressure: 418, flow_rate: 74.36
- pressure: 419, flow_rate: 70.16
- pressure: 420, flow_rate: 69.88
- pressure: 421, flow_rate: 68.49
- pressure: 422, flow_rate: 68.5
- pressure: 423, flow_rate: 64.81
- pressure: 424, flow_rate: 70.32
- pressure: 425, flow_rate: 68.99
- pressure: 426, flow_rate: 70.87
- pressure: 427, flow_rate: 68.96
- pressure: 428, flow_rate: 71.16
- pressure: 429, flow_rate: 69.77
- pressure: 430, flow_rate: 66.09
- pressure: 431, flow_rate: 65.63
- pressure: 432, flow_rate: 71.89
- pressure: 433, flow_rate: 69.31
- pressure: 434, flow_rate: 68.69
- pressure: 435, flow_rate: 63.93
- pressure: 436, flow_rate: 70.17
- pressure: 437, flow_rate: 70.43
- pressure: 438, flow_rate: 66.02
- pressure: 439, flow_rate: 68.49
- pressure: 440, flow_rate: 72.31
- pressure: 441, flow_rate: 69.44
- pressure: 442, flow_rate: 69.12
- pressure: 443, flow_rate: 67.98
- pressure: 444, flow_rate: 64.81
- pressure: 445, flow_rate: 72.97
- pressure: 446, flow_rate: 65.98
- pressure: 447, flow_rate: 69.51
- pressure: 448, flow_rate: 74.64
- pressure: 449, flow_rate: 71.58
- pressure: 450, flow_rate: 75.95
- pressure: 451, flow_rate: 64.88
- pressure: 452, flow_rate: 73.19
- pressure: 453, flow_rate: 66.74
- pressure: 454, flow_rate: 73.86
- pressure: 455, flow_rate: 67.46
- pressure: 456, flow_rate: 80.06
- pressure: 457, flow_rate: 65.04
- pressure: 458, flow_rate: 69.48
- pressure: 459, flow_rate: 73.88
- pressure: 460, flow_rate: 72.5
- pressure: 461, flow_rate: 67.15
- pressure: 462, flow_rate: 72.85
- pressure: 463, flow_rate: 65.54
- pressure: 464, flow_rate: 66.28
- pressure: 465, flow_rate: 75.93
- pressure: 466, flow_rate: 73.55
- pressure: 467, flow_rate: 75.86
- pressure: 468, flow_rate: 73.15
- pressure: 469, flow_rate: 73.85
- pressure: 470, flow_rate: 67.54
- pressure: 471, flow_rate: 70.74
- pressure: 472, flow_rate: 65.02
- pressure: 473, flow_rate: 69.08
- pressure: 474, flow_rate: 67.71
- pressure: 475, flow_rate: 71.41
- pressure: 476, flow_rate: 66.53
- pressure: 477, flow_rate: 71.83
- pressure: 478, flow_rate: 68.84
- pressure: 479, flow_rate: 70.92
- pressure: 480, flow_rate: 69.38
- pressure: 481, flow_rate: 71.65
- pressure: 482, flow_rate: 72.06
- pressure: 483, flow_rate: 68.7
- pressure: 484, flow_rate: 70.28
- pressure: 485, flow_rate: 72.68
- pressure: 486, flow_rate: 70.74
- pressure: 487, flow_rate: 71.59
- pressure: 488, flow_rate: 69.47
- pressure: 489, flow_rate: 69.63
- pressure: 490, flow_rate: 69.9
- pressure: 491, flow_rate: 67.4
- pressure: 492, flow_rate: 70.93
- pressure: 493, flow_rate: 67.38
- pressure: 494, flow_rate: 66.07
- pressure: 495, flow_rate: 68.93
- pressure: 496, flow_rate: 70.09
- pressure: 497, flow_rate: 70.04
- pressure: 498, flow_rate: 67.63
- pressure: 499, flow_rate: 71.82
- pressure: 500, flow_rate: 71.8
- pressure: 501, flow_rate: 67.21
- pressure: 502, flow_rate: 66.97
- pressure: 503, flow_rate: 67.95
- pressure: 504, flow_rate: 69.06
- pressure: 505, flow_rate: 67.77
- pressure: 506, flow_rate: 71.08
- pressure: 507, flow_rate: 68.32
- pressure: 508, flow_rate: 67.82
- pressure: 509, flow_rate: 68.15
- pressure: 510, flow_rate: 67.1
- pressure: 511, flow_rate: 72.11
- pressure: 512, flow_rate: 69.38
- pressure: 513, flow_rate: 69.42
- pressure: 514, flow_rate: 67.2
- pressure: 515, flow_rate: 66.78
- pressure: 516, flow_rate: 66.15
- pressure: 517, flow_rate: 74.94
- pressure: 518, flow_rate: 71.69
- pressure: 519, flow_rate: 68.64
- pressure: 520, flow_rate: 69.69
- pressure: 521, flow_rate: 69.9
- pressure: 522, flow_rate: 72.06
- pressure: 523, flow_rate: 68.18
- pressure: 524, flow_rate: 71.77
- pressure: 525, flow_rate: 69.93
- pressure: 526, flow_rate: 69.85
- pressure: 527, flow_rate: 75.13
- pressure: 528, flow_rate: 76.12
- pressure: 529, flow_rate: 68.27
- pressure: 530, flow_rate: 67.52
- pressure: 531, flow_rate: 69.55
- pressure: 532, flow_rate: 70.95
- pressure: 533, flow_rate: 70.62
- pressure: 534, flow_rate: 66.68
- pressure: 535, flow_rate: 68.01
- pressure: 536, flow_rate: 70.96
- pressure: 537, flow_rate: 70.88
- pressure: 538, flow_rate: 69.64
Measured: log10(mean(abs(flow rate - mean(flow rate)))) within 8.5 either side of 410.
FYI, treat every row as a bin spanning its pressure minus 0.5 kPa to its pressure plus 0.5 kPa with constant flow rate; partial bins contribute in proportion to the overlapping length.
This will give 0.43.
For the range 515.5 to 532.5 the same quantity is 0.34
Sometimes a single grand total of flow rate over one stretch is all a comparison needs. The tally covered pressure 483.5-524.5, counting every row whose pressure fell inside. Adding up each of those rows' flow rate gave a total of 2846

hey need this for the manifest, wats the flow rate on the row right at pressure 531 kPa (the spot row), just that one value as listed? 69.55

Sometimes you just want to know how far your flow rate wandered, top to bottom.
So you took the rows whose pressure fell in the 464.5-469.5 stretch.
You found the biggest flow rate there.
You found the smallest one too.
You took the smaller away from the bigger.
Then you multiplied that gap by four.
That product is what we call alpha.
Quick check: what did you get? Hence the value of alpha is 11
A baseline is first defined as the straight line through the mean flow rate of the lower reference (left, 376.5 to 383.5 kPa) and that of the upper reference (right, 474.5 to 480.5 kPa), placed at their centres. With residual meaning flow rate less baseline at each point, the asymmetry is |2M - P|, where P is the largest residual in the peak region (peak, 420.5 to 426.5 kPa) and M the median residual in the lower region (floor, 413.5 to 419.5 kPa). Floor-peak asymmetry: 1.5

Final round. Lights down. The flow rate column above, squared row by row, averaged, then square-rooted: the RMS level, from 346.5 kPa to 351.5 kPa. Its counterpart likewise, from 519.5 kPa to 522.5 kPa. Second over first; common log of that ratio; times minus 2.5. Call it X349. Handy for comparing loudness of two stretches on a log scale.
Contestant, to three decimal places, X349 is -0.039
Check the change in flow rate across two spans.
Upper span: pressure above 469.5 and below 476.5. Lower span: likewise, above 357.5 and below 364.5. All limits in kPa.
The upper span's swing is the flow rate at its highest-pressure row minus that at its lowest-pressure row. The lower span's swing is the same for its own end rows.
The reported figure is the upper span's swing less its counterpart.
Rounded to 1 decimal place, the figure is -5.7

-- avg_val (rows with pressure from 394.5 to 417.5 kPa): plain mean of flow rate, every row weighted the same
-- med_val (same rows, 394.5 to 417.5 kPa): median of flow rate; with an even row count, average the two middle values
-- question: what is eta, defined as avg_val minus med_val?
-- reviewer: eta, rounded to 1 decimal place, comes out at 0.3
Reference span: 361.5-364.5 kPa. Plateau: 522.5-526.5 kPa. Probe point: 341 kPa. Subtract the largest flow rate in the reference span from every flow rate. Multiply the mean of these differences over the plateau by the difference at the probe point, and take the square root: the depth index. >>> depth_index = 8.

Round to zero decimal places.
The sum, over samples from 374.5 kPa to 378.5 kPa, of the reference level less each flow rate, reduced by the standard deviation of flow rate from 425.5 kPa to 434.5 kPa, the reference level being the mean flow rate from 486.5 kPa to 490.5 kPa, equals -10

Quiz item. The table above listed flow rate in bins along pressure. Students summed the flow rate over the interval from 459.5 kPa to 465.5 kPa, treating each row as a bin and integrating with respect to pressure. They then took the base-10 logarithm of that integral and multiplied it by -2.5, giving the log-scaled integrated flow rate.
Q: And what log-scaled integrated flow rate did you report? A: -6.56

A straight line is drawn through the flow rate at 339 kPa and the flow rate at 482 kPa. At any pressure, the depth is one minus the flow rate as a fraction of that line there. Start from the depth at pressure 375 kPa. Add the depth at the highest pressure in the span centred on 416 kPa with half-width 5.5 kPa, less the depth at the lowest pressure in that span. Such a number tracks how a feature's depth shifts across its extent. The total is -0.14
